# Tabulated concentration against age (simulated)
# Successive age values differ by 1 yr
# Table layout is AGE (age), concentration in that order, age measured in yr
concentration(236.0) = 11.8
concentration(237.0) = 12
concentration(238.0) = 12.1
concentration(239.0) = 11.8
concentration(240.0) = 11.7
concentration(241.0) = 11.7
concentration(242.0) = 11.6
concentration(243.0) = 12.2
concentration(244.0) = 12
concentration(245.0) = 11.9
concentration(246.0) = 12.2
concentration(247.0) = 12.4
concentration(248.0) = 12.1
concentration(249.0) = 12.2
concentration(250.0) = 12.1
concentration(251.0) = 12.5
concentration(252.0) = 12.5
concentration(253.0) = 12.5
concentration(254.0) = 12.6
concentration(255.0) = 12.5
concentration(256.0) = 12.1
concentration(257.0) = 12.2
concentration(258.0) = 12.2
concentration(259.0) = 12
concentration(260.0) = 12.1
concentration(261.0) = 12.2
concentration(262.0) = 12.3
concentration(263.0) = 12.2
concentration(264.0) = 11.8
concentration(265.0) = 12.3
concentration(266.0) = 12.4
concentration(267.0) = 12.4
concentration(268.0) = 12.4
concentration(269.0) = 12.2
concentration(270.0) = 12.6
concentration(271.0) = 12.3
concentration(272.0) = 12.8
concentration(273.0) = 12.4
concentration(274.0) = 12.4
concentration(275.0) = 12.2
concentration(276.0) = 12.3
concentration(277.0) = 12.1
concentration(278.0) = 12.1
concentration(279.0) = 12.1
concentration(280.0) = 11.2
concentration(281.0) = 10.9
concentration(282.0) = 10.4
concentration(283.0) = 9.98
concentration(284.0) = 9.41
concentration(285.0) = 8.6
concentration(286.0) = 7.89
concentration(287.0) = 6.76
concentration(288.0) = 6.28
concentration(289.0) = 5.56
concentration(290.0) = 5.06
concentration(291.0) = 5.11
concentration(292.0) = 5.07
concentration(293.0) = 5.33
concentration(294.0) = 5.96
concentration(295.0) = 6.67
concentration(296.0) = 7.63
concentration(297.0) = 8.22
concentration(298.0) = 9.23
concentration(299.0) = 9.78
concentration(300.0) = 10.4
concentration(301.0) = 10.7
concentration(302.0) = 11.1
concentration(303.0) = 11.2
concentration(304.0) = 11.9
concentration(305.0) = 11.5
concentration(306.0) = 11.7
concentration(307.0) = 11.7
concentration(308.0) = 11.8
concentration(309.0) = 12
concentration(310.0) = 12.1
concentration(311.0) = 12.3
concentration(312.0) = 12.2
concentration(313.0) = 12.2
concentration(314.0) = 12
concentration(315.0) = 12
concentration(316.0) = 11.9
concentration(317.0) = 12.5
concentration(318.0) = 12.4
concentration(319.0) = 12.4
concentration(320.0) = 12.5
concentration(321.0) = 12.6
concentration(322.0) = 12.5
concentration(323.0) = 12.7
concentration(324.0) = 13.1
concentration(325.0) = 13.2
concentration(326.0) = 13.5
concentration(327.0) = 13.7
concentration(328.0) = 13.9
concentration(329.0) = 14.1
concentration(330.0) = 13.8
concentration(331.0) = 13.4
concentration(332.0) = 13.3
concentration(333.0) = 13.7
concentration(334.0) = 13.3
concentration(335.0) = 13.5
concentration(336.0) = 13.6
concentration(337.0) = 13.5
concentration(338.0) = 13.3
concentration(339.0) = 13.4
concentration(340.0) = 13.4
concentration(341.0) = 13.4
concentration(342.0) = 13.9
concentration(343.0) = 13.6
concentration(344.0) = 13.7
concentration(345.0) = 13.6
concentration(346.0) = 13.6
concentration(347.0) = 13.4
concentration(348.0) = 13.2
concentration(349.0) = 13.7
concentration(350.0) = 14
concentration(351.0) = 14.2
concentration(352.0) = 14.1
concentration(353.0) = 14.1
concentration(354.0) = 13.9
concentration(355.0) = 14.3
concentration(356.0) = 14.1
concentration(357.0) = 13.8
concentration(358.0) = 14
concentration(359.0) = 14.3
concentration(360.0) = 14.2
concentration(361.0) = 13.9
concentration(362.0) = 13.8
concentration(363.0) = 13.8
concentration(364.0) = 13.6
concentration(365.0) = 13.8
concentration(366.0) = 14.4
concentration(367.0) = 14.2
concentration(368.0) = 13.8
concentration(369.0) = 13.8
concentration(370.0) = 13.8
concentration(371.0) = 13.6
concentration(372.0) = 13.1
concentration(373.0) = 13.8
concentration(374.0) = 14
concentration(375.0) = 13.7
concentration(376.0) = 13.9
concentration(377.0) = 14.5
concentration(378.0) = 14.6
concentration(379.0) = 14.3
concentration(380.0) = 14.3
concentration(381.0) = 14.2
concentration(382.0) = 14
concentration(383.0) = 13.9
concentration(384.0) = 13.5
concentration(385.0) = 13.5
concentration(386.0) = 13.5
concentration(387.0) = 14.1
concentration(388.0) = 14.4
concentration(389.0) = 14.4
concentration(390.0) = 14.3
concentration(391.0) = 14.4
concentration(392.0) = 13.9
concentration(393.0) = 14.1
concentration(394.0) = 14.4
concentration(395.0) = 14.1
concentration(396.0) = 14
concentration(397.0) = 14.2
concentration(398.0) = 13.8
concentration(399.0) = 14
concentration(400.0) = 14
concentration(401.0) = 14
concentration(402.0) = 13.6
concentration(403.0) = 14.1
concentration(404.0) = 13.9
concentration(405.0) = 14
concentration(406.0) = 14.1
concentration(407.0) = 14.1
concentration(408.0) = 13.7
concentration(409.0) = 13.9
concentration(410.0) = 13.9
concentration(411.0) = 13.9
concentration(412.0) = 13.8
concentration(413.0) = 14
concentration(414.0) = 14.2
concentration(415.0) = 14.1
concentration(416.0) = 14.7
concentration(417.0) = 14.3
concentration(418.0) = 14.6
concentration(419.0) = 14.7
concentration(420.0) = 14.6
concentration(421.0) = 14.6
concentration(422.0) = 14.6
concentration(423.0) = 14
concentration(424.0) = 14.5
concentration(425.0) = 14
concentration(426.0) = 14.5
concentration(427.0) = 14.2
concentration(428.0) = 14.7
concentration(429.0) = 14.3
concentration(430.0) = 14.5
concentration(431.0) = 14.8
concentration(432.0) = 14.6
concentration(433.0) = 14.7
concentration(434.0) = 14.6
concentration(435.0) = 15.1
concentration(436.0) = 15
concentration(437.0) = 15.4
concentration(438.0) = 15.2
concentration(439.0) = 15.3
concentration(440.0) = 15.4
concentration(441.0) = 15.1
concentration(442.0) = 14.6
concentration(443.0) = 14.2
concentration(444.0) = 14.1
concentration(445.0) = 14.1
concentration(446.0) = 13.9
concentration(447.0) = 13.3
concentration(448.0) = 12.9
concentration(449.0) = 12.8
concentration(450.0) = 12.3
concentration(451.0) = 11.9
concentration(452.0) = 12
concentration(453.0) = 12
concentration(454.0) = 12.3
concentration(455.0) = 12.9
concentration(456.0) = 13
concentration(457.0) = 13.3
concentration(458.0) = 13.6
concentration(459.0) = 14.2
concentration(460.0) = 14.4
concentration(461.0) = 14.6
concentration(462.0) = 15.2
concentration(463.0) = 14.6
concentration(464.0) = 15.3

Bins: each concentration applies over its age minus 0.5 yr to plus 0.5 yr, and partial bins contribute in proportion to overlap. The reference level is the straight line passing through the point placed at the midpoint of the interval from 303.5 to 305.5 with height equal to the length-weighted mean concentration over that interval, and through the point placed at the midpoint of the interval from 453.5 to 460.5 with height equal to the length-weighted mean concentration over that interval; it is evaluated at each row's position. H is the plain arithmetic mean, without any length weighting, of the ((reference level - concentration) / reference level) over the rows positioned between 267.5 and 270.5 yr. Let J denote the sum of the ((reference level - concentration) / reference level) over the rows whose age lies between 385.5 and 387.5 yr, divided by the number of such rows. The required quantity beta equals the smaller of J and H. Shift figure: -0.097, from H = -0.10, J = -0.095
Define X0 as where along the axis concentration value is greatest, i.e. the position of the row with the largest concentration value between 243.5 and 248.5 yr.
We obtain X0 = 247.0 yr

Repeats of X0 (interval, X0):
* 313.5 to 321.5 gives 321.0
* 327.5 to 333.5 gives 329.0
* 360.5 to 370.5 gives 366.0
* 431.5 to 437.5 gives 437.0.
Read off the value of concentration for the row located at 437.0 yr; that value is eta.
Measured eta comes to 15.4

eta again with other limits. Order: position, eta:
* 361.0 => 13.9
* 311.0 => 12.3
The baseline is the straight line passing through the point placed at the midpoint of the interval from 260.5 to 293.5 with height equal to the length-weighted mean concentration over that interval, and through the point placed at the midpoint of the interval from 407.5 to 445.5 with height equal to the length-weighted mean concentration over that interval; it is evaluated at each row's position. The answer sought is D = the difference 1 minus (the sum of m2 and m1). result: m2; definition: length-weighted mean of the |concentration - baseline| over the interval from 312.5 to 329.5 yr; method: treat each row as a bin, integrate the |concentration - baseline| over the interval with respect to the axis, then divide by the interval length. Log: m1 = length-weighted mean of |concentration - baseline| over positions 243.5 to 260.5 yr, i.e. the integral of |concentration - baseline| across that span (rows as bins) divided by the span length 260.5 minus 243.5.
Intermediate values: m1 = 2.6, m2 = 1.2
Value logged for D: -2.8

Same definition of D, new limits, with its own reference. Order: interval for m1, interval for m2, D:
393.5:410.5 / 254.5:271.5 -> -1.6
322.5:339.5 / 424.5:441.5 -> -0.9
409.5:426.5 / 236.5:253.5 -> -1.9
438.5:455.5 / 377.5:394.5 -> -1.5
